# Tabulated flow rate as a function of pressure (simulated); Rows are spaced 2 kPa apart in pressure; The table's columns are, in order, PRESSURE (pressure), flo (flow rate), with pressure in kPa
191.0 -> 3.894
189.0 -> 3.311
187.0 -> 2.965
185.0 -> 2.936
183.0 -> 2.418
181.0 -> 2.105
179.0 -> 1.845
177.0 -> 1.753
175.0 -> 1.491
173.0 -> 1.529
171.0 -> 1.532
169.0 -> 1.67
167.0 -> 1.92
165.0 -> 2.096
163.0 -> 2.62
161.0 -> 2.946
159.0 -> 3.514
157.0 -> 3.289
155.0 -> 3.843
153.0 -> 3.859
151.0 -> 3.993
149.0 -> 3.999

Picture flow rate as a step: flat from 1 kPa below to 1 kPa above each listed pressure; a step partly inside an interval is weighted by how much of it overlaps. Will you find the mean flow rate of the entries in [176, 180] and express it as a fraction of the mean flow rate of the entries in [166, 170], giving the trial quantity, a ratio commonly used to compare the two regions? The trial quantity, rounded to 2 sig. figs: 1.0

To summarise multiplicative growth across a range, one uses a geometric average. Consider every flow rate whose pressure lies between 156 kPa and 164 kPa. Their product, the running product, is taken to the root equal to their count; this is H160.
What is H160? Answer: 3.1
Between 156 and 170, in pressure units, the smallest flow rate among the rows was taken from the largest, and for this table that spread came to 1.84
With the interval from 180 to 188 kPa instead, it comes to 0.86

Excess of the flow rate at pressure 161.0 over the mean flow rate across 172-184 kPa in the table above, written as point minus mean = 1.1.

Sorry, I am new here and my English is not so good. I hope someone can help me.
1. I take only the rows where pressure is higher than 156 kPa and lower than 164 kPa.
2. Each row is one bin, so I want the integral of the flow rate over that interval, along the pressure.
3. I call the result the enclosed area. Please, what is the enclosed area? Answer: 25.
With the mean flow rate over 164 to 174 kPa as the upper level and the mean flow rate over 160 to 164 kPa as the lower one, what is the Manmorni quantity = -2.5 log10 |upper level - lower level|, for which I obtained 0.0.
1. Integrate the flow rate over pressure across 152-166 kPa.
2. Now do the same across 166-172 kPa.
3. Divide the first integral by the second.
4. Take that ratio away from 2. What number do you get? -2.3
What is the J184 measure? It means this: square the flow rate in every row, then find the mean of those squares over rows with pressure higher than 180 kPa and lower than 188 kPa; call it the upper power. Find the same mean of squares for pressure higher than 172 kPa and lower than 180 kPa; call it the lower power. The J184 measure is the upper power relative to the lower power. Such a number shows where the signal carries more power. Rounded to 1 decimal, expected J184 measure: 2.5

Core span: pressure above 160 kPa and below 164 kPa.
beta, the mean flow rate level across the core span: 2.8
